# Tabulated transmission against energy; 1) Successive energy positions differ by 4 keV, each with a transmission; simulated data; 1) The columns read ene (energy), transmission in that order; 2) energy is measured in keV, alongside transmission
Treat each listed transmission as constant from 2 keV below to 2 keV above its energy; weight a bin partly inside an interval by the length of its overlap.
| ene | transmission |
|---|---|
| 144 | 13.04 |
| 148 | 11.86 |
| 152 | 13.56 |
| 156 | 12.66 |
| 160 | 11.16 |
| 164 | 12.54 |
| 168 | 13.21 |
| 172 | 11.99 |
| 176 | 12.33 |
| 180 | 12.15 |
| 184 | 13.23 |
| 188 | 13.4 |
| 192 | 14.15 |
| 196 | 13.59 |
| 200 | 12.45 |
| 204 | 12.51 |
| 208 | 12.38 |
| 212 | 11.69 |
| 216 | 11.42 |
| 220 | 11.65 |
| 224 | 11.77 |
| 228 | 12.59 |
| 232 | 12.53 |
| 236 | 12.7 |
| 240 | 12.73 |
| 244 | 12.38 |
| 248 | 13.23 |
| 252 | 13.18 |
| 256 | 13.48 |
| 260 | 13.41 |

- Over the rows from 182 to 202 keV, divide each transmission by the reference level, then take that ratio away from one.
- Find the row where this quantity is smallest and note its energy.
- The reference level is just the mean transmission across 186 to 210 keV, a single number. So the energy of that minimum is 192 keV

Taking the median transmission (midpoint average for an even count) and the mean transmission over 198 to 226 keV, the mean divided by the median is 1.02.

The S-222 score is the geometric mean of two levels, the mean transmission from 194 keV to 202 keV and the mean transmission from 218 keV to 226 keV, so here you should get 12.3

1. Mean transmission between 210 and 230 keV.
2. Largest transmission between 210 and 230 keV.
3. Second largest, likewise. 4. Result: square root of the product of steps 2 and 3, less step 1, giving 0.35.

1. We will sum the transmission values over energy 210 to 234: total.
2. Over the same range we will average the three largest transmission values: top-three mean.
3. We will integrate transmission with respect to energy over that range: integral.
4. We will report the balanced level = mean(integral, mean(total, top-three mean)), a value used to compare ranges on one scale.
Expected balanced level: 164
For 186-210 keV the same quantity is 180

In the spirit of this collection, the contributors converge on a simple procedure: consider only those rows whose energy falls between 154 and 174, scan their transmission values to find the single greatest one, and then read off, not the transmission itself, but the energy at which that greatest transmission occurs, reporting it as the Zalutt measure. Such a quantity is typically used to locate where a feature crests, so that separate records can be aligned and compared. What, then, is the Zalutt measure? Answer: 168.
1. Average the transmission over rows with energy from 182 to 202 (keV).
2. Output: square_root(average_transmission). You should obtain 3.66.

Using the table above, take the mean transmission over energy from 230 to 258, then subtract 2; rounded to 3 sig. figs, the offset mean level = 10.9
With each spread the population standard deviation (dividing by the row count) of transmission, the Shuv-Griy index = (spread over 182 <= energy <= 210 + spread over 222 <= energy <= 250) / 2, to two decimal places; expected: 0.52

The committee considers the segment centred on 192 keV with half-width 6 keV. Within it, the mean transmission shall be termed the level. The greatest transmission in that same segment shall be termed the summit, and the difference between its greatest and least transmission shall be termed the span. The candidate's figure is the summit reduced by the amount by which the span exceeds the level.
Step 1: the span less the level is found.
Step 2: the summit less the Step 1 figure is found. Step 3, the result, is 27.1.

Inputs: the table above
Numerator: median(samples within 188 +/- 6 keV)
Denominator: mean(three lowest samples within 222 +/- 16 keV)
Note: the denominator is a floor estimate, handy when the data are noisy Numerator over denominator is 1.16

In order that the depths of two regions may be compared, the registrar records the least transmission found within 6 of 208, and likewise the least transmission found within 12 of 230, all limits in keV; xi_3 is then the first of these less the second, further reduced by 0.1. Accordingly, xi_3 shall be -0.06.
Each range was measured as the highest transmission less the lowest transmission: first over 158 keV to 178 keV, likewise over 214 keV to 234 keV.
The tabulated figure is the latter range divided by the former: 0.57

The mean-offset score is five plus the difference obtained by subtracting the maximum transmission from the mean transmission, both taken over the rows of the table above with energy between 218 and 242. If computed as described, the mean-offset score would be 4.60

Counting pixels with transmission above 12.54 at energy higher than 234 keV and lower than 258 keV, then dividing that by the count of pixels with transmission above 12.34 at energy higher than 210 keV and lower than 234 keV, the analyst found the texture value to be 2.5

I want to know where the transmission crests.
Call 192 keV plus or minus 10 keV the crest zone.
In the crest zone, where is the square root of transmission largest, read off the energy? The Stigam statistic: 192 keV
